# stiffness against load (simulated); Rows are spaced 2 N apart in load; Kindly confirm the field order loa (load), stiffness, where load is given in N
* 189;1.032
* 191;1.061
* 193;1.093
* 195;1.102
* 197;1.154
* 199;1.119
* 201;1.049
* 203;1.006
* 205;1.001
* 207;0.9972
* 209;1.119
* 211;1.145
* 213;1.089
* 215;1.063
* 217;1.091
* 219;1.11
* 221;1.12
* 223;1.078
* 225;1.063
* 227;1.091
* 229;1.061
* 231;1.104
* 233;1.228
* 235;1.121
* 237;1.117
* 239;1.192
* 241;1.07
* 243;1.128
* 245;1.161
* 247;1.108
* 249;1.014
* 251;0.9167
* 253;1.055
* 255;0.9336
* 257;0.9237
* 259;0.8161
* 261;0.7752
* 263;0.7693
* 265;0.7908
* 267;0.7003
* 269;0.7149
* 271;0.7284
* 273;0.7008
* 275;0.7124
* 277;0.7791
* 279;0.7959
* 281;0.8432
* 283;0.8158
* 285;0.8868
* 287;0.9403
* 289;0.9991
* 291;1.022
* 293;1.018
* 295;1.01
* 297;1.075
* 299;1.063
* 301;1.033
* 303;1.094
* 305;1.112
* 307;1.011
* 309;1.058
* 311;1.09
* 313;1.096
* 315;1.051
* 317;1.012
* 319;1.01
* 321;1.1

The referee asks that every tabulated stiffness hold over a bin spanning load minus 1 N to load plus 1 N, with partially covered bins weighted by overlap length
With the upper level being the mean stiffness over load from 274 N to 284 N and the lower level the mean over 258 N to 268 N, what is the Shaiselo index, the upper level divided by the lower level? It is 1.02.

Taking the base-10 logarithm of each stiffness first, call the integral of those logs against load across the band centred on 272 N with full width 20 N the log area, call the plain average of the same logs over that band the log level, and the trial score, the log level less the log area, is 2.4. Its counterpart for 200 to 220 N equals -0.5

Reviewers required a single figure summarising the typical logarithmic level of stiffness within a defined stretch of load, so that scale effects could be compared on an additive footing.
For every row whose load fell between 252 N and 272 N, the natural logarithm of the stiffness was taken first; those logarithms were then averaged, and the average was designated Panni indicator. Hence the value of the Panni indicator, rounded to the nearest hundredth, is -0.21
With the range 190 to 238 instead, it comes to 0.09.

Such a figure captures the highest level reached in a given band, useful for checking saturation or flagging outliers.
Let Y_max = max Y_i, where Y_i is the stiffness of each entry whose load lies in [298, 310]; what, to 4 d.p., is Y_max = 1.1120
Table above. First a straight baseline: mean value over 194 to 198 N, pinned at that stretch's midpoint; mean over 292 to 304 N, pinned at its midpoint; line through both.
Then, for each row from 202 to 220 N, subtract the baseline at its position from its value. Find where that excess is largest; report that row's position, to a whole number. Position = 211 N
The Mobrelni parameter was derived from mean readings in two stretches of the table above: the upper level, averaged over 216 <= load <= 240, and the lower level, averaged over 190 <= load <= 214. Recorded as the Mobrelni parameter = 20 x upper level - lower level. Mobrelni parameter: 21.2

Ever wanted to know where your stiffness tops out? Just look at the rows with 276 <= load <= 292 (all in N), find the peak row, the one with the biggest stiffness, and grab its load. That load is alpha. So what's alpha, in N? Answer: 291 N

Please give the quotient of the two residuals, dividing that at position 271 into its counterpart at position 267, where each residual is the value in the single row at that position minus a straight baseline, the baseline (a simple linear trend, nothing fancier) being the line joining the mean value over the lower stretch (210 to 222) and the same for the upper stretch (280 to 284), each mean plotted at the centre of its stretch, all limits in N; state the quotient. 1.3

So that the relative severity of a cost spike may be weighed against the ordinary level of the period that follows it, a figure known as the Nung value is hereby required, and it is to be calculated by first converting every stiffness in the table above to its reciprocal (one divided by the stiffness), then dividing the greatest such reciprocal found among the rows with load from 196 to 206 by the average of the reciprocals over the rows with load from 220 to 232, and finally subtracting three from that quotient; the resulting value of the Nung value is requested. -1.9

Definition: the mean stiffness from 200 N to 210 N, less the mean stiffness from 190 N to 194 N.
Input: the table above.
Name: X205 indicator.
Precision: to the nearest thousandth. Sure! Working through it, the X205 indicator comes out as -0.043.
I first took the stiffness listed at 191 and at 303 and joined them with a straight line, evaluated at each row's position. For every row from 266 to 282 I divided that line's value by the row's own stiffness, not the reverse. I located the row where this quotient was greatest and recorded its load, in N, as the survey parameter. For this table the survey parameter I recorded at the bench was 273 N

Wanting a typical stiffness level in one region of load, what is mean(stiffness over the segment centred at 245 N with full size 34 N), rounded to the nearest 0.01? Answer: 1.04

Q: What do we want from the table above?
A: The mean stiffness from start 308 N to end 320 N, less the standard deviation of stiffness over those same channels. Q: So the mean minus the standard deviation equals 1.02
